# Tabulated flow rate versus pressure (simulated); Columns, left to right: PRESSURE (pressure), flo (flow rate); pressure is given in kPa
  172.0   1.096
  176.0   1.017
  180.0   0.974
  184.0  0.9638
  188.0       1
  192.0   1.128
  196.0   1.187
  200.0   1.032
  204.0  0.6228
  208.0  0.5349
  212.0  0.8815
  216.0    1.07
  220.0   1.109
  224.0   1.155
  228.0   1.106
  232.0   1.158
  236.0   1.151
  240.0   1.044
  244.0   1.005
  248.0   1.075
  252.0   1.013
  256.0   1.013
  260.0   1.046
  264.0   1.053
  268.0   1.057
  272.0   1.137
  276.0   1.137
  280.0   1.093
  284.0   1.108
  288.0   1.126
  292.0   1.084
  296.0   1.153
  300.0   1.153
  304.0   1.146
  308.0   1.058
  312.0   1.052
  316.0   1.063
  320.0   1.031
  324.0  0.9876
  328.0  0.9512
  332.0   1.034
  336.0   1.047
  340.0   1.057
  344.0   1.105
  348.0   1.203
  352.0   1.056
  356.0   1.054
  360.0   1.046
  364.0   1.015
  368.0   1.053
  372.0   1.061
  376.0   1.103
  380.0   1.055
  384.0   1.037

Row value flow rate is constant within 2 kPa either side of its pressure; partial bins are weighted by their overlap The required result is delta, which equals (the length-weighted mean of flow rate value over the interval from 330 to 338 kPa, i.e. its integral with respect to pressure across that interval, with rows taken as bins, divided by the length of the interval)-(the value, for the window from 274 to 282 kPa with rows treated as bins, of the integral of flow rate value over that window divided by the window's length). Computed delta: -0.07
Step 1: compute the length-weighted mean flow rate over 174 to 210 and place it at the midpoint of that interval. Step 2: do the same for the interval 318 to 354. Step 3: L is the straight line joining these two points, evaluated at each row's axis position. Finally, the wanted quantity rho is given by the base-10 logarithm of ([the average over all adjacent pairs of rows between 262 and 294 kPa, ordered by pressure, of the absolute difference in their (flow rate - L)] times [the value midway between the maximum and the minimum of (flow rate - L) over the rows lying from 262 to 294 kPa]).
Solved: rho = -2.56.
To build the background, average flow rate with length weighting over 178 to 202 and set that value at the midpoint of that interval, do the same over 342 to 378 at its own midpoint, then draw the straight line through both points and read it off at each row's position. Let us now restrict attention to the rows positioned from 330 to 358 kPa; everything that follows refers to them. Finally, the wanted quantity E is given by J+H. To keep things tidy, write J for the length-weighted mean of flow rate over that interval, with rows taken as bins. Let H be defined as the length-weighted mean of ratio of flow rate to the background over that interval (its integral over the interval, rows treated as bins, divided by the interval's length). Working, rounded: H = 1.00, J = 1.08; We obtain 2.08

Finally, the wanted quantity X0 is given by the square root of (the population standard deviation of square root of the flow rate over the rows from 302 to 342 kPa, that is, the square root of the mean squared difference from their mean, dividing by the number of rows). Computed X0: 0.15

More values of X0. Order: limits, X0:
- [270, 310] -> 0.12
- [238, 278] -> 0.15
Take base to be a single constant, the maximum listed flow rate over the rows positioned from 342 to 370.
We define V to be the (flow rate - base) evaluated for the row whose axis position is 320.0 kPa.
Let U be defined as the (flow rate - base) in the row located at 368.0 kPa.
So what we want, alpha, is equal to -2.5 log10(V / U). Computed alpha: -0.15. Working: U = -0.150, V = -0.172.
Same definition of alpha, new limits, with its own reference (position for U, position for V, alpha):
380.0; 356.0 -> -0.01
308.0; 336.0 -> -0.08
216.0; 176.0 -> -0.36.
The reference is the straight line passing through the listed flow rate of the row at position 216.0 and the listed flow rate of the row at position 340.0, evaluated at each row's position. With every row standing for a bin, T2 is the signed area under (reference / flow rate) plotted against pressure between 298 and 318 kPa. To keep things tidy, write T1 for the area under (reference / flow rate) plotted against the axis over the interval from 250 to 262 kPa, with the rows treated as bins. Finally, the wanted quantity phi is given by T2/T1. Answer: 1.55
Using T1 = 12.5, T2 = 19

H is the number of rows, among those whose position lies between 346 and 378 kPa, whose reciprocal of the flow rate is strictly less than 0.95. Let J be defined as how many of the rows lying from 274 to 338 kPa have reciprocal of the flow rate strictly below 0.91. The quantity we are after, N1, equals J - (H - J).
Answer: 6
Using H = 6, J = 6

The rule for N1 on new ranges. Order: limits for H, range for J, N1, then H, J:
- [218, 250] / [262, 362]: 12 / 6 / 9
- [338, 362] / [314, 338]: -5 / 5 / 0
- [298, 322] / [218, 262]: 6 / 4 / 5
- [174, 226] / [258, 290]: 3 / 5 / 4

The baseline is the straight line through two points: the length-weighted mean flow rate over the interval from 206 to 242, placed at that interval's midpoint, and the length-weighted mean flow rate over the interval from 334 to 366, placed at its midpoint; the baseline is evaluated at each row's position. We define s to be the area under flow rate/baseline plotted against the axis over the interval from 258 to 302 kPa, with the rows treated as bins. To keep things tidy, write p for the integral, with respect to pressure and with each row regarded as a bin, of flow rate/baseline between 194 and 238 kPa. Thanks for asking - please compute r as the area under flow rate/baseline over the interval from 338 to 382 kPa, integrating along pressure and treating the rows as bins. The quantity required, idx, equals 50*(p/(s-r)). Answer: 826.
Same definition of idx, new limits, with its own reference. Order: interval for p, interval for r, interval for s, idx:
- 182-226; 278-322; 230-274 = -5501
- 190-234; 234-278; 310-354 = -1187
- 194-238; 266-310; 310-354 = -661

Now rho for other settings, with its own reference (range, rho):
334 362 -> -2.52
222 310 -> -2.39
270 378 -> -3.08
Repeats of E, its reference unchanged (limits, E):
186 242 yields 1.98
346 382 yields 2.07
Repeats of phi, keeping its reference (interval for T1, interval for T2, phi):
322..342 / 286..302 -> 0.72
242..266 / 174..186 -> 0.53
